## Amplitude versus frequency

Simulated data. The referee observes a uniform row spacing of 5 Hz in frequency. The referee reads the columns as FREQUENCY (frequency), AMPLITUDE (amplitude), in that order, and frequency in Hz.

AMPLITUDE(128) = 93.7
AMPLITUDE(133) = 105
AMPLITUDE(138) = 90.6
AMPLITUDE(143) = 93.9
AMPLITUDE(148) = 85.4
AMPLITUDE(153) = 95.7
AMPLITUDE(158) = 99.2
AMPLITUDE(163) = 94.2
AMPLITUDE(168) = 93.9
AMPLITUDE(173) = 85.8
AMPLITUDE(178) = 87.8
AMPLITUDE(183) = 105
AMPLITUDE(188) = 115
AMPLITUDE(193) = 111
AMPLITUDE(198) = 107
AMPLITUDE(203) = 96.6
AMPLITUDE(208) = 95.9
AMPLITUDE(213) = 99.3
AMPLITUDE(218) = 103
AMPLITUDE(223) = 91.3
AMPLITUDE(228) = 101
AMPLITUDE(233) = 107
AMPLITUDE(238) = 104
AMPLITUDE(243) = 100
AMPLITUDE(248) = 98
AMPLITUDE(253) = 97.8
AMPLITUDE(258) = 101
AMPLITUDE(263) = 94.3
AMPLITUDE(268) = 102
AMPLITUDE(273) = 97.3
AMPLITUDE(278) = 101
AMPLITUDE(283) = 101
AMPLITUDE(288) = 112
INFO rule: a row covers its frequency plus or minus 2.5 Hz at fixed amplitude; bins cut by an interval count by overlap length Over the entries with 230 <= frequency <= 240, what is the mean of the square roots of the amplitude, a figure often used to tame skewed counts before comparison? 10.3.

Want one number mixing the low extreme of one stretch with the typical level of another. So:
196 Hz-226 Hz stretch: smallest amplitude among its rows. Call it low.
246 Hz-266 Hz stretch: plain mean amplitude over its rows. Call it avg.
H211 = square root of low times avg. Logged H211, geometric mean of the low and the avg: 94.5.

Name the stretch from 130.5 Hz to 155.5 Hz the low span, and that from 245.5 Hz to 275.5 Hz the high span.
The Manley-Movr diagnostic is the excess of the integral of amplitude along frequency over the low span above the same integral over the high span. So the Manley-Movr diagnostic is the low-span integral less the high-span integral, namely -599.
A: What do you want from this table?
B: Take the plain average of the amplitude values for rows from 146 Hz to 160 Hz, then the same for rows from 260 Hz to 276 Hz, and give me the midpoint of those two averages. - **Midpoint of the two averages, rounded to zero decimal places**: 96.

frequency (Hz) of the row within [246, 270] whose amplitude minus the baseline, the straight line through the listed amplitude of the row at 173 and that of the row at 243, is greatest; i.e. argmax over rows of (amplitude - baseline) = 258 Hz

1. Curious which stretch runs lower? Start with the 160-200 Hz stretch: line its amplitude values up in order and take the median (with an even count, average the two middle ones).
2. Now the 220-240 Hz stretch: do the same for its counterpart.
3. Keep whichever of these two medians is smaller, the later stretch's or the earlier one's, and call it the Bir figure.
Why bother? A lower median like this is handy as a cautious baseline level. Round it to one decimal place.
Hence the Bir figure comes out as 99.6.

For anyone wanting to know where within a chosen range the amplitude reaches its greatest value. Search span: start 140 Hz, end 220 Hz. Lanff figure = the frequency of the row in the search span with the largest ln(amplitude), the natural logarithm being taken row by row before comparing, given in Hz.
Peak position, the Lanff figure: 188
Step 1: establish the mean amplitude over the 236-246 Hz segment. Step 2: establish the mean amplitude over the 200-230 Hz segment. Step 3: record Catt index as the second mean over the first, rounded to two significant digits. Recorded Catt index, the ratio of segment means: 0.96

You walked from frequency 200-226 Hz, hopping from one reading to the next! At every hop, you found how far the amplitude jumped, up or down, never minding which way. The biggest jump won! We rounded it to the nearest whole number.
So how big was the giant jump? 12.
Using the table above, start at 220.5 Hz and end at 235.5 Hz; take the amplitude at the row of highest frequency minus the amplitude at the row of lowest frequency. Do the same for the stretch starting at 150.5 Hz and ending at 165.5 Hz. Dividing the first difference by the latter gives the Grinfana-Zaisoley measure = -10.5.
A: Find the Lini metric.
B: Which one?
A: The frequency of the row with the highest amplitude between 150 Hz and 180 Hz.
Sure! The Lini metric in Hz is 158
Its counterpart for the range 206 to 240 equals 233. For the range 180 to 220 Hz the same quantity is 188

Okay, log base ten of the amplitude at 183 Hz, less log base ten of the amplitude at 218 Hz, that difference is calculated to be 0.008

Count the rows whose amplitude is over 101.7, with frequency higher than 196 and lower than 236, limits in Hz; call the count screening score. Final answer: 3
